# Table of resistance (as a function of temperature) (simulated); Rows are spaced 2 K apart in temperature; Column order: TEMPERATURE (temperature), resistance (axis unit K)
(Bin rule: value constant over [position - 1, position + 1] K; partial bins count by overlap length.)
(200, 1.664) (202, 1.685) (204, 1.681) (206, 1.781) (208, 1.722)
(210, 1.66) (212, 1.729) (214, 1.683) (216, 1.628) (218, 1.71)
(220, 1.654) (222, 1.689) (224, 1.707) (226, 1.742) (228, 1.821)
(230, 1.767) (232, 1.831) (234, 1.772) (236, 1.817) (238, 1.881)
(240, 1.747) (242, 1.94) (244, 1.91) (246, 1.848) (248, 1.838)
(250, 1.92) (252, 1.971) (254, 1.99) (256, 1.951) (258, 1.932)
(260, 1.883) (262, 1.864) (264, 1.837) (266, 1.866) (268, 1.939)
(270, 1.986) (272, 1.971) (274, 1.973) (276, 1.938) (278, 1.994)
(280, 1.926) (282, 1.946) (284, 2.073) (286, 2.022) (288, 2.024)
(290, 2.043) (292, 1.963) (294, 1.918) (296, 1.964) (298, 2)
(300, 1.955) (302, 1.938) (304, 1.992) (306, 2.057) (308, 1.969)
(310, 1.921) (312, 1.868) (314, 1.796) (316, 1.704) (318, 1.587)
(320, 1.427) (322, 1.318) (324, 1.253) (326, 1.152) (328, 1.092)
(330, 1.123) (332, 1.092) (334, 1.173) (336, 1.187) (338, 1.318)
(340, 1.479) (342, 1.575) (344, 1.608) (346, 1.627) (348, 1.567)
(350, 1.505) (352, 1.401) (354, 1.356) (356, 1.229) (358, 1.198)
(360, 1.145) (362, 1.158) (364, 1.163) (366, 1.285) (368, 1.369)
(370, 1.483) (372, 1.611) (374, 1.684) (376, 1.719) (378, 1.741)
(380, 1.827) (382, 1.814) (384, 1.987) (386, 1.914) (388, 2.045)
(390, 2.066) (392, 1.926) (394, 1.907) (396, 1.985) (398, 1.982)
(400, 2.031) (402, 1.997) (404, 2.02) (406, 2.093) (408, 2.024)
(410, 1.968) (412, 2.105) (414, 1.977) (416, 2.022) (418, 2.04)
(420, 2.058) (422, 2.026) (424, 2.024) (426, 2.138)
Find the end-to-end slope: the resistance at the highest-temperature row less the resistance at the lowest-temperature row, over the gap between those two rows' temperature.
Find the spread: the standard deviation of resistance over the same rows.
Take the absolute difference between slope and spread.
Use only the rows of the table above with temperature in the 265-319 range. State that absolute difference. 0.11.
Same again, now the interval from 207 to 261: 0.10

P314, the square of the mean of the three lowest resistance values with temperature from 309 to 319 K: 2.9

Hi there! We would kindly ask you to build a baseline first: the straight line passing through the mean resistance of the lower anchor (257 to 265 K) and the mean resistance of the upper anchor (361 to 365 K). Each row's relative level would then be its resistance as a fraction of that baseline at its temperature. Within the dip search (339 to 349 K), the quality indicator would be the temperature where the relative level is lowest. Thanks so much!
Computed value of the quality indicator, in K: 340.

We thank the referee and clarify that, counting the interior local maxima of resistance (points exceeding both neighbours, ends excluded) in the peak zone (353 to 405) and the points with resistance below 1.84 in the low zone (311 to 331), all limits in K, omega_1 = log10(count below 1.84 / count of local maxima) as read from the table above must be 0.3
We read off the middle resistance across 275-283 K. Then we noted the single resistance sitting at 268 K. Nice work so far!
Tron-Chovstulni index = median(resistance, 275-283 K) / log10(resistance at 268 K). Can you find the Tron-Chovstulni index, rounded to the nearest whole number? 7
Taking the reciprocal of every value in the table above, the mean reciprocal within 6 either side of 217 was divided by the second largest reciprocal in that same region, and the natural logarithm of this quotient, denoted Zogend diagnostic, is -0.016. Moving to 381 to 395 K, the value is -0.021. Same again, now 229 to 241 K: -0.019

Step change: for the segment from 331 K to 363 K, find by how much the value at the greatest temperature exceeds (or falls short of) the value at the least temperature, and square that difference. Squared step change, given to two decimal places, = 0.00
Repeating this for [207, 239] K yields 0.03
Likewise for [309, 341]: 0.20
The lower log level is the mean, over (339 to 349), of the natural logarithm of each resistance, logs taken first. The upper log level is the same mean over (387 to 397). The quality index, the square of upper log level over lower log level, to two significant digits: 2.3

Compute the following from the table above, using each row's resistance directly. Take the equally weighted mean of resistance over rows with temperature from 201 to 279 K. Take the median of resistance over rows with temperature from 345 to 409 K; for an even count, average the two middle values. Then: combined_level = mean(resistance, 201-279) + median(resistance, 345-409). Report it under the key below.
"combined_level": 3.56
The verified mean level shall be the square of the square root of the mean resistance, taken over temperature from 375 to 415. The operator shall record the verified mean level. 1.96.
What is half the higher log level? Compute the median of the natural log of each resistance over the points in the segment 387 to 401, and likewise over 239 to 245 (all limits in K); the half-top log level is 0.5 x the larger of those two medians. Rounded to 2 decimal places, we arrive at 0.34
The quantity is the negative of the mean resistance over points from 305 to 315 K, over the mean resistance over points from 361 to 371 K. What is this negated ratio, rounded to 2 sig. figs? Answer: -1.5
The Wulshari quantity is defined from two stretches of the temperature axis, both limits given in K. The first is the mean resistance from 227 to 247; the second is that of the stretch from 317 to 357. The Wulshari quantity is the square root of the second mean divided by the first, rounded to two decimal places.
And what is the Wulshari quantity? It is 0.86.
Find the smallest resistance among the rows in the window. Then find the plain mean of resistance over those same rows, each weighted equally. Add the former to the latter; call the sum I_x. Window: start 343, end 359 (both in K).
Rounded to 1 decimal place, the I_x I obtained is 2.6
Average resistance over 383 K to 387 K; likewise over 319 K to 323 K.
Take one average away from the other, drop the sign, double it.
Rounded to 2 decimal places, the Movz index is 1.16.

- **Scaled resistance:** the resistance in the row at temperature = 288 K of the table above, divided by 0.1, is 20.2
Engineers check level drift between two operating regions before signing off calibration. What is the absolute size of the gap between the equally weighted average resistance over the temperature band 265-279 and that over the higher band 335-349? 0.47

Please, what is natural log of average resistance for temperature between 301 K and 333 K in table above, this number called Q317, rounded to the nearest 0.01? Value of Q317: 0.46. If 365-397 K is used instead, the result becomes 0.57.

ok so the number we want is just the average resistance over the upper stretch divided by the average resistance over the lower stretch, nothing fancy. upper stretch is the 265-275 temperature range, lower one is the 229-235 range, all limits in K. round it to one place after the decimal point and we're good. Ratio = 1.1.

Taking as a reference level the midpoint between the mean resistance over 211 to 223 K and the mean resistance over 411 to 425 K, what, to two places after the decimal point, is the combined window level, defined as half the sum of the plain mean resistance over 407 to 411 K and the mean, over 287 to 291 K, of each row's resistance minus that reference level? 1.09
